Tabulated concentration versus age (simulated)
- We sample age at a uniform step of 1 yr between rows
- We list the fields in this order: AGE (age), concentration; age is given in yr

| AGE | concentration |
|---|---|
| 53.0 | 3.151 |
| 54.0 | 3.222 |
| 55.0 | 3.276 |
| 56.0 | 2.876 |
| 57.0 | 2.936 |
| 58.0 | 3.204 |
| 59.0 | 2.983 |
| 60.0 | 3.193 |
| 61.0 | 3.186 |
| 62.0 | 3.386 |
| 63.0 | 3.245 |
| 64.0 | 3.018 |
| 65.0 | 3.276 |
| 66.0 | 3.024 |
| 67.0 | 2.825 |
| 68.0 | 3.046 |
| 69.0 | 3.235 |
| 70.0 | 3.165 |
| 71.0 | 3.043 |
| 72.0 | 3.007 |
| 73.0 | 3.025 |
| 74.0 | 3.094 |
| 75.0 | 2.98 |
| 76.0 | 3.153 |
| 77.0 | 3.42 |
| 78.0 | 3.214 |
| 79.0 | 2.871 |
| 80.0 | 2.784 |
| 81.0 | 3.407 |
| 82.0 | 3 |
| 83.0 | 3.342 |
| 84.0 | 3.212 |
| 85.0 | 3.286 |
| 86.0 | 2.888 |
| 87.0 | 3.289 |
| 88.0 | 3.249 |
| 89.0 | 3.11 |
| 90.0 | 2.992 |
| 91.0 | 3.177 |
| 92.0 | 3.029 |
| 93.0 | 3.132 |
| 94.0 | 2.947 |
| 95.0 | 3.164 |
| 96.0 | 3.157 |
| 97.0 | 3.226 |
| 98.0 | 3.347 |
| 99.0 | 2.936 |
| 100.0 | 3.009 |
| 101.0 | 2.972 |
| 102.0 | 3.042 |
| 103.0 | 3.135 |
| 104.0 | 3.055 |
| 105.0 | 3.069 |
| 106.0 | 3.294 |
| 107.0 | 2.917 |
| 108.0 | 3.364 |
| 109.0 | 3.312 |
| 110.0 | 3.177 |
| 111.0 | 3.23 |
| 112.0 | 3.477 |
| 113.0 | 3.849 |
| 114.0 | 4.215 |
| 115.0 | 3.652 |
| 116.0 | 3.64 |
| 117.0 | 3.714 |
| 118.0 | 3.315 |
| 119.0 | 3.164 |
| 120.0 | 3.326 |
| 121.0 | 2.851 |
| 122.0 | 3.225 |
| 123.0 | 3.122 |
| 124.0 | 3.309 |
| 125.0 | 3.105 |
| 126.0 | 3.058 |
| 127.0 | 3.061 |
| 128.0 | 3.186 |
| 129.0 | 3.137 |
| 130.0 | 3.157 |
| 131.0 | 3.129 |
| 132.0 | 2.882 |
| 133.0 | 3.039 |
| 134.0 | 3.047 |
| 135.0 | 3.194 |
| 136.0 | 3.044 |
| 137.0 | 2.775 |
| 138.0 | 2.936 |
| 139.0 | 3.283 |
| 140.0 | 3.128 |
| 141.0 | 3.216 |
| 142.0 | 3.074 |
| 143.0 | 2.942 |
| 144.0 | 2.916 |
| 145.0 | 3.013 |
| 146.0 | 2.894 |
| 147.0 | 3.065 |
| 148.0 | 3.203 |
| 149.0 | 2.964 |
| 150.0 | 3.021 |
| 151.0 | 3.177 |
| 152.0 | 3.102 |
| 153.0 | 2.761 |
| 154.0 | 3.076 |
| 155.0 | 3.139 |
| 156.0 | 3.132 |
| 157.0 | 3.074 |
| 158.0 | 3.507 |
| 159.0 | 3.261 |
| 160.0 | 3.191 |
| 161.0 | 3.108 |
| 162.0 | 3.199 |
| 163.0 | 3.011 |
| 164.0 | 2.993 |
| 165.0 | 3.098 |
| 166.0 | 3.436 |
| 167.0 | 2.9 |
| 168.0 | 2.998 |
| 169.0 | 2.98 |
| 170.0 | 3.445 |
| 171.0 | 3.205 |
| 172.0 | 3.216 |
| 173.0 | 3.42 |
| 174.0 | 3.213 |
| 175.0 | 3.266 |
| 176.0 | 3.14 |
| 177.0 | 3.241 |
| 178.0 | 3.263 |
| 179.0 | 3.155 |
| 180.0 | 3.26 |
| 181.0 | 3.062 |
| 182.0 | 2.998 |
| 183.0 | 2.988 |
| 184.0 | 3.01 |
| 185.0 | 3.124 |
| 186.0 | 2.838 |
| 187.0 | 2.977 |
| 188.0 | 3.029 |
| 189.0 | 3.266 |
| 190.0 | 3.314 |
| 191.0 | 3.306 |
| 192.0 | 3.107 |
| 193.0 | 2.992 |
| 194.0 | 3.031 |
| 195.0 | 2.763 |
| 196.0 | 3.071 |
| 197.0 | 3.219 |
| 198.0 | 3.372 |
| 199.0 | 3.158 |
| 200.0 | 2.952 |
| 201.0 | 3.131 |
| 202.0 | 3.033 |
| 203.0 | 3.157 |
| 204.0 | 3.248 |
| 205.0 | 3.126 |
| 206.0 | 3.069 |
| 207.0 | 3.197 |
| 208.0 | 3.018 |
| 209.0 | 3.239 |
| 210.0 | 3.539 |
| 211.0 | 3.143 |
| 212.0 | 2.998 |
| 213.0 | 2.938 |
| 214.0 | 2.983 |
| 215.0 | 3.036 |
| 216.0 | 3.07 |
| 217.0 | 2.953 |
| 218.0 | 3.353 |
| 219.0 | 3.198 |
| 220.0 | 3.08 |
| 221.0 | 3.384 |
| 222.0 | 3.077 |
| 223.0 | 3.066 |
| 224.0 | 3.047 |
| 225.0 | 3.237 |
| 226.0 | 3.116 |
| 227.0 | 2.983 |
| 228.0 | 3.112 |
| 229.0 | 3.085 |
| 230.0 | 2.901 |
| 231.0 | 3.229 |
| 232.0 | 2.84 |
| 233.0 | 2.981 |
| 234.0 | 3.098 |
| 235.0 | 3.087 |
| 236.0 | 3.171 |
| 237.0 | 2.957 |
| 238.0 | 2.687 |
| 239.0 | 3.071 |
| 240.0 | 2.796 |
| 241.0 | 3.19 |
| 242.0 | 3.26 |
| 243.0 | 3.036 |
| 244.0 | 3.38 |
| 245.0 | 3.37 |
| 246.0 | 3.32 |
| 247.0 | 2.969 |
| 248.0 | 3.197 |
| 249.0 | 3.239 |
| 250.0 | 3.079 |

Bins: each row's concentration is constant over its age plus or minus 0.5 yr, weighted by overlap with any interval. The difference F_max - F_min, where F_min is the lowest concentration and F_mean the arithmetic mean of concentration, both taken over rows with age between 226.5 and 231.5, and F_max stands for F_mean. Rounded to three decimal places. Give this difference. 0.161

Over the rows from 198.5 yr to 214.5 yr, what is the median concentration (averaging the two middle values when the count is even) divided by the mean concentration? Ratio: 1.003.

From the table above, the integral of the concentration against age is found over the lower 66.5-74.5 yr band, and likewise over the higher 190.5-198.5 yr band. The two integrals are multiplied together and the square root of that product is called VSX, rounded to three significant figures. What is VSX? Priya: 24.6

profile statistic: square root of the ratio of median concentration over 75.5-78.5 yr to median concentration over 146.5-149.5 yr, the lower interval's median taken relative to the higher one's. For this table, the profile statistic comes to 1.02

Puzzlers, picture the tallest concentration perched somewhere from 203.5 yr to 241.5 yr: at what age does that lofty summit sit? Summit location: 210.0 yr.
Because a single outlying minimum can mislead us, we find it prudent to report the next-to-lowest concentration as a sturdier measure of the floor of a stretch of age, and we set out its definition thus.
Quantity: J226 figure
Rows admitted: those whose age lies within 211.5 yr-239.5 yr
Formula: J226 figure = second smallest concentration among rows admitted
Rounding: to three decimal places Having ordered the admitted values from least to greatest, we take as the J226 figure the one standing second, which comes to 2.840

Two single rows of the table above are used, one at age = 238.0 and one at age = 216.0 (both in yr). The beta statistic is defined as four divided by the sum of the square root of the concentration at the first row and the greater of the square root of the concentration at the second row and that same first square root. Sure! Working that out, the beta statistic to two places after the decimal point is 1.18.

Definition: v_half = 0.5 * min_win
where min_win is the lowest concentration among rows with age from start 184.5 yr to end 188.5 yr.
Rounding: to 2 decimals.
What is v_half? 1.42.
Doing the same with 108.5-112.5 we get 1.59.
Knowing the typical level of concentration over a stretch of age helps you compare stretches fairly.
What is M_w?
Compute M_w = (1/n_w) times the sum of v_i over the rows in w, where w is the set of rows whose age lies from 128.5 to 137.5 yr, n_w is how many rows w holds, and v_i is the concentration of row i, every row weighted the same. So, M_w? 3.04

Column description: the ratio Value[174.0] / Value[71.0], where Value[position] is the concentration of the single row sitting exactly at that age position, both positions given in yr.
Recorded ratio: 1.06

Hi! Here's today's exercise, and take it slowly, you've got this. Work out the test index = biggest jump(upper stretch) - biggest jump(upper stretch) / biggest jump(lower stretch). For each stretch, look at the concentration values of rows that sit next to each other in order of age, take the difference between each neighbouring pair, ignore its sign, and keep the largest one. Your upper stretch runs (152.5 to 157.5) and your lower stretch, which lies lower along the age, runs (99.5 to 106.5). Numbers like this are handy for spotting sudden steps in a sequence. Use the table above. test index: -1.1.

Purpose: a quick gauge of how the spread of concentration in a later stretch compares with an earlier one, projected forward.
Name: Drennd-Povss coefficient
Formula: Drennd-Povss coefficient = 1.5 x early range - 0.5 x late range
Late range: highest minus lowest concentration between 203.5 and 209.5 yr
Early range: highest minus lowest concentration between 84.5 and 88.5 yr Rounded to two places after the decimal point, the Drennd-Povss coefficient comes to 0.49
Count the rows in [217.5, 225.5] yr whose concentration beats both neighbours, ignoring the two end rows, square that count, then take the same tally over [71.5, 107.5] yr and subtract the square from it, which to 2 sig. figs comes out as 12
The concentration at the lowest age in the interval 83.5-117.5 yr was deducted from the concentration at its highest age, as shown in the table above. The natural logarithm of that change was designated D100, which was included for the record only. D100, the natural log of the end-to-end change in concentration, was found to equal -0.7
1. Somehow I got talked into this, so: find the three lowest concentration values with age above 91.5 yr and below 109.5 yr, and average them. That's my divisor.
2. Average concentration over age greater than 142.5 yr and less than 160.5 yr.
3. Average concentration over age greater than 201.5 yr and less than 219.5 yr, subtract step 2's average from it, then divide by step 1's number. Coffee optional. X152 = 0.016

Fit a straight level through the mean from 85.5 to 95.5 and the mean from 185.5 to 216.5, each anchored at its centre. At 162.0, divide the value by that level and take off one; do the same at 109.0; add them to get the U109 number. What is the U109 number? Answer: 0.10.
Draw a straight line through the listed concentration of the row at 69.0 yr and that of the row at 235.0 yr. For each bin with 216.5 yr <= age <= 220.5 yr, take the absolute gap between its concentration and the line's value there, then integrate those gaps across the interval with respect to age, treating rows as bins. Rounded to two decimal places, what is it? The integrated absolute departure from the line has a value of 0.52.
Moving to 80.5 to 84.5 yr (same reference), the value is 0.54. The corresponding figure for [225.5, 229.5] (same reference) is 0.16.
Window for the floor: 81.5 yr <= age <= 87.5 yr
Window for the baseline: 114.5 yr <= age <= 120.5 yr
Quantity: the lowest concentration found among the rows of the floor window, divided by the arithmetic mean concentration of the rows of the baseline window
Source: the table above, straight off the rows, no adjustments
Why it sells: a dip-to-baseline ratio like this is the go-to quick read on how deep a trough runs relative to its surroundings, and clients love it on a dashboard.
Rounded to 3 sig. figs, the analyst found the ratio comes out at 0.833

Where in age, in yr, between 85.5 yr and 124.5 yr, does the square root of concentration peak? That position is 114.0 yr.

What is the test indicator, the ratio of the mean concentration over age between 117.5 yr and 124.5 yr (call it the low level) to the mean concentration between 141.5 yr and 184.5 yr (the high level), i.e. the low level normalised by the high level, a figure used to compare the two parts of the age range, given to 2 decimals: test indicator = 1.02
